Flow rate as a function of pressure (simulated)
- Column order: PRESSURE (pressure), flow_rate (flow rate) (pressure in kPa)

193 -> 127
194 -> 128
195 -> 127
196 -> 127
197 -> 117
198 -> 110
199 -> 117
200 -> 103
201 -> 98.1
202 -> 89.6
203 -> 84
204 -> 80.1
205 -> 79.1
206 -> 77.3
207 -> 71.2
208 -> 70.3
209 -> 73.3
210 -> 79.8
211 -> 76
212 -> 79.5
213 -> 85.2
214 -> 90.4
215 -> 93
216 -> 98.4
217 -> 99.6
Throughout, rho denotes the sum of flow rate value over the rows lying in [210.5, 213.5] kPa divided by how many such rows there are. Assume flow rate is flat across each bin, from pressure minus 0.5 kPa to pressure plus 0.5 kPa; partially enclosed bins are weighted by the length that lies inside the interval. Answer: 80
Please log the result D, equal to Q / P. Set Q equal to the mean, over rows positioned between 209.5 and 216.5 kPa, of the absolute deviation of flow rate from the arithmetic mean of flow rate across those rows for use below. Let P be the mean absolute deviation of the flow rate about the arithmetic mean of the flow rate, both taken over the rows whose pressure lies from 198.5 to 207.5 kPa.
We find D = 0.58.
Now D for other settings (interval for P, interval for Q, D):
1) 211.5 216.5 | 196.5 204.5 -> 2.14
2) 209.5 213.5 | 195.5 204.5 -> 5.23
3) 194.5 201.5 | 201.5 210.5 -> 0.52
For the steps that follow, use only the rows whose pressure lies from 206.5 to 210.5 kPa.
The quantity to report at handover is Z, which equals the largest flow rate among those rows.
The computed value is 79.8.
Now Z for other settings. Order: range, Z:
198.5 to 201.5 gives 117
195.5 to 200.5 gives 127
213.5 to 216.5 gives 98.4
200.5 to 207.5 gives 98.1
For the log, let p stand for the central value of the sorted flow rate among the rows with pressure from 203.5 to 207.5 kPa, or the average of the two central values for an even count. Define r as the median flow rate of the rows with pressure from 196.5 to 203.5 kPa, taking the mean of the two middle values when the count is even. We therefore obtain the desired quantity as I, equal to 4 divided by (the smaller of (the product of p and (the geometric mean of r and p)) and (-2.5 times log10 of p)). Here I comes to -0.845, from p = 78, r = 103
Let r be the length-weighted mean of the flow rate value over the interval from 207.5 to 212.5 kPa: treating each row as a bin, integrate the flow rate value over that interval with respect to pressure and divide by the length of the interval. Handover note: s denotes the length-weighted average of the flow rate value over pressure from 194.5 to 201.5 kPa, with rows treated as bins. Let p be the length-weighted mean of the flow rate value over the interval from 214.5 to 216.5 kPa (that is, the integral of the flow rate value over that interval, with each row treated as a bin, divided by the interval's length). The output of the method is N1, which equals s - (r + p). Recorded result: -57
